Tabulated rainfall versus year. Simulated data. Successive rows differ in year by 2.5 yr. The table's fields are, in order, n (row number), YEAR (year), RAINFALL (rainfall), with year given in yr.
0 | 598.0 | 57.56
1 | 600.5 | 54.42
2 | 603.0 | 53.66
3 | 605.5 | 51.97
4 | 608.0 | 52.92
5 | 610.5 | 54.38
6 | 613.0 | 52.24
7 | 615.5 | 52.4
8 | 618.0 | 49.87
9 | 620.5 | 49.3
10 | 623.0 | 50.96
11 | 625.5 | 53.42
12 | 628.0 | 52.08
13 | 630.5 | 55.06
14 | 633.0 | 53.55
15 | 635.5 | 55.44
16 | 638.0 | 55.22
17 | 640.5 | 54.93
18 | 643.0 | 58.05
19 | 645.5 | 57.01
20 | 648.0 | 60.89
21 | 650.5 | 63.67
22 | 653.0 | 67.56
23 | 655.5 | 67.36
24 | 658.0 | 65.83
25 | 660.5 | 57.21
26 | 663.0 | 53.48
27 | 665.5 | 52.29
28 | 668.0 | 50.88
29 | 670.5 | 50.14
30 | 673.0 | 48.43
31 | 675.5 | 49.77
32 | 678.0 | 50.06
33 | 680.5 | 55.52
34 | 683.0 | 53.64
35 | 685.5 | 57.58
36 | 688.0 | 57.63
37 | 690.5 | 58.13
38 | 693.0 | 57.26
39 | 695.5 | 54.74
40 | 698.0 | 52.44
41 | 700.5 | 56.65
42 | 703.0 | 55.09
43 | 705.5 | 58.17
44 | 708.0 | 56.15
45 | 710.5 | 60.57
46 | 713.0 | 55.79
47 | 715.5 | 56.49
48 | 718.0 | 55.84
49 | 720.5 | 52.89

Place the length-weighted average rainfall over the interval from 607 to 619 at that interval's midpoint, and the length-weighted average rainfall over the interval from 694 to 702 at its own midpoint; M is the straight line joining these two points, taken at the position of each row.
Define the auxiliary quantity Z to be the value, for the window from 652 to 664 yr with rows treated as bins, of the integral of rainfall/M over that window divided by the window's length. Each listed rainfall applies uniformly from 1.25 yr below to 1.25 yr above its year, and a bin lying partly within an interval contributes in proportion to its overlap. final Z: 1.16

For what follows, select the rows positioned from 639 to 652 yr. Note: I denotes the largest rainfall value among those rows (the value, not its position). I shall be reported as 63.67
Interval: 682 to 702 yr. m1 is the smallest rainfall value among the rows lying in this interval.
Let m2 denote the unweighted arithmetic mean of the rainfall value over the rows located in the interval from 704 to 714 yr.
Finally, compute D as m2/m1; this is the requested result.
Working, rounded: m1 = 52.44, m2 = 58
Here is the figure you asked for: 1.10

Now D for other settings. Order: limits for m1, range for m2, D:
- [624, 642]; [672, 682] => 0.98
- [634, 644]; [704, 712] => 1.06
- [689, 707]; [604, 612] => 1.01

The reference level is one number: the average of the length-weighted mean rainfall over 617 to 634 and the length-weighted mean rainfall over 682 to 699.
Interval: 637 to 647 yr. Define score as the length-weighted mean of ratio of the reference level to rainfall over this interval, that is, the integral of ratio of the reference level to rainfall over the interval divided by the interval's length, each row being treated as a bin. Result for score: 0.96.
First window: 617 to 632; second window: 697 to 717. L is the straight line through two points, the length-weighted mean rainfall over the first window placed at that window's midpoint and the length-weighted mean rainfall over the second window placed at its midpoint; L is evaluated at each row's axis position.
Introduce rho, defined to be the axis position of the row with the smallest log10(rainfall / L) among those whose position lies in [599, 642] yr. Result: 620.5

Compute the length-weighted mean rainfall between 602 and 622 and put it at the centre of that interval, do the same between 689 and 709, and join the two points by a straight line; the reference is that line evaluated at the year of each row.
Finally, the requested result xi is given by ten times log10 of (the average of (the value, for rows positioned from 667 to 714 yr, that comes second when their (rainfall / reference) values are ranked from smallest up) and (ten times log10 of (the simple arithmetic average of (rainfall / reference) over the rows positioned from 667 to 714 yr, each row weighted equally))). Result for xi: -3.9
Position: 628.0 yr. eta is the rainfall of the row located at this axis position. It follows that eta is 52.08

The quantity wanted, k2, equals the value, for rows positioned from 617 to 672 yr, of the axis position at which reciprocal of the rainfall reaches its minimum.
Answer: 653.0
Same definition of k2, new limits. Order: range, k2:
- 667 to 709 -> 705.5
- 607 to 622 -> 610.5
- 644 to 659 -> 653.0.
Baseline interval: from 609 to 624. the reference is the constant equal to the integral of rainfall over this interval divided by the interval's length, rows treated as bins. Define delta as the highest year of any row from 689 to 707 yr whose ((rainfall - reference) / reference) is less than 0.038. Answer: 698.0 yr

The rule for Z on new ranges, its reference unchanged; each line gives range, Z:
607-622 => 0.99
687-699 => 1.03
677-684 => 0.98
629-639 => 1.03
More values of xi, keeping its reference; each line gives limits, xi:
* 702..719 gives -3.0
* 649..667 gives -1.2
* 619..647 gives -2.8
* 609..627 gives -3.4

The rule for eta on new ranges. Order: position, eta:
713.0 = 55.79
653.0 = 67.56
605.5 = 51.97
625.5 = 53.42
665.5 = 52.29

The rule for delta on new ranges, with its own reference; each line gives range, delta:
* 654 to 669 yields 668.0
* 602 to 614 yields 613.0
